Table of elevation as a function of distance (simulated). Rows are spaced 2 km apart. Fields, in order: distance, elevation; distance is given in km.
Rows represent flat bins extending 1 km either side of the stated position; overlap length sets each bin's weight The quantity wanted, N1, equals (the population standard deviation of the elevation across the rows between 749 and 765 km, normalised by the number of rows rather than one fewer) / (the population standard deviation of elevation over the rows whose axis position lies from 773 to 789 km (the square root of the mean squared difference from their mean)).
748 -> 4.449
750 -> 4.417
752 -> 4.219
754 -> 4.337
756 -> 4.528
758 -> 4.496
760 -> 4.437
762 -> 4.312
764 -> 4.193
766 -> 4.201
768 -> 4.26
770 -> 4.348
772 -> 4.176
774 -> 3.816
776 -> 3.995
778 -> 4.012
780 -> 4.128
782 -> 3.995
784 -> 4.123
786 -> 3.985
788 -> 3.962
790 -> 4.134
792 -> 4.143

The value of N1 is 1.3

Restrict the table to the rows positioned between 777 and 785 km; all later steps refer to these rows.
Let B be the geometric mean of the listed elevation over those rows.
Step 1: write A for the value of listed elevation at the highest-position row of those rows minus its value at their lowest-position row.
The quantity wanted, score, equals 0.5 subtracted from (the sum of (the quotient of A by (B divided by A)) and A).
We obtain -0.39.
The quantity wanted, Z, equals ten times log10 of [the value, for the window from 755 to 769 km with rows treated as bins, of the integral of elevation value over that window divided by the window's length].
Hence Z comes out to 6.38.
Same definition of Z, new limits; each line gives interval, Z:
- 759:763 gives 6.41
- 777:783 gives 6.07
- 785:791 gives 6.05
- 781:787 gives 6.06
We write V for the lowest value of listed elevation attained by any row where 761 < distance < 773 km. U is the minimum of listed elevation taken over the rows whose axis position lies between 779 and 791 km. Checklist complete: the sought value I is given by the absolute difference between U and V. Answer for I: 0.21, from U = 3.962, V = 4.176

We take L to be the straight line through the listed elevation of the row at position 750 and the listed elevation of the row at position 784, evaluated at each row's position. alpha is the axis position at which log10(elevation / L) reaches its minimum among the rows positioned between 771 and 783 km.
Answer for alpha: 774 km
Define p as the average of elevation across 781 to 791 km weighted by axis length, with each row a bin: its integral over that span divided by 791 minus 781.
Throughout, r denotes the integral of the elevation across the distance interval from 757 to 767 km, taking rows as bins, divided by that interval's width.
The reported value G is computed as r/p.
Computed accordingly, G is 1.07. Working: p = 4.04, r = 4.33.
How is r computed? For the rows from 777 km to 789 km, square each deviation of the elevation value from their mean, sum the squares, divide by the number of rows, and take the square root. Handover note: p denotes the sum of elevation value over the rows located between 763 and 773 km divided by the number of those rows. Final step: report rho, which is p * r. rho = 0.28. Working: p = 4.24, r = 0.066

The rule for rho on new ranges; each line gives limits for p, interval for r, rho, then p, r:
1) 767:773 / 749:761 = 0.44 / 4.26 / 0.103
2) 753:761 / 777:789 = 0.29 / 4.45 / 0.066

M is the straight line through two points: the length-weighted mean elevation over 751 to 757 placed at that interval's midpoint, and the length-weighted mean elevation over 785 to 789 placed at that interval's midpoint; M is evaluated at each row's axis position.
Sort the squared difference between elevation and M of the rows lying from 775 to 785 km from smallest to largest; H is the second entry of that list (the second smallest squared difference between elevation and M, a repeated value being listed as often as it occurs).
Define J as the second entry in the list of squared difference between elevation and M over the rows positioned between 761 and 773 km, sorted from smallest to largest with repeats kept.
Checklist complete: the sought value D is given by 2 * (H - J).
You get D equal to 0.01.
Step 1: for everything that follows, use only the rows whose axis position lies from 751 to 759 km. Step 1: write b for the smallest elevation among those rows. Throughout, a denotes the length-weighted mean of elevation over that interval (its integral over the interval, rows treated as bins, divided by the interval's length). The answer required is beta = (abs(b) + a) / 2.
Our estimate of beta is 4.31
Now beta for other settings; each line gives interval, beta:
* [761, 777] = 3.99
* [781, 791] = 4.00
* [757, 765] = 4.28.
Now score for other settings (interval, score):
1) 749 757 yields -0.39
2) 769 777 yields -0.82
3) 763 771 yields -0.34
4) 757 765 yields -0.78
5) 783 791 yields -0.49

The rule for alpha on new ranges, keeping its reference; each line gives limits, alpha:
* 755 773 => 764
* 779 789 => 782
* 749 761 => 752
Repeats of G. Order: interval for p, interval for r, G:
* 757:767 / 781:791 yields 0.93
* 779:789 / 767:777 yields 1.02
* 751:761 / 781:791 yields 0.92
